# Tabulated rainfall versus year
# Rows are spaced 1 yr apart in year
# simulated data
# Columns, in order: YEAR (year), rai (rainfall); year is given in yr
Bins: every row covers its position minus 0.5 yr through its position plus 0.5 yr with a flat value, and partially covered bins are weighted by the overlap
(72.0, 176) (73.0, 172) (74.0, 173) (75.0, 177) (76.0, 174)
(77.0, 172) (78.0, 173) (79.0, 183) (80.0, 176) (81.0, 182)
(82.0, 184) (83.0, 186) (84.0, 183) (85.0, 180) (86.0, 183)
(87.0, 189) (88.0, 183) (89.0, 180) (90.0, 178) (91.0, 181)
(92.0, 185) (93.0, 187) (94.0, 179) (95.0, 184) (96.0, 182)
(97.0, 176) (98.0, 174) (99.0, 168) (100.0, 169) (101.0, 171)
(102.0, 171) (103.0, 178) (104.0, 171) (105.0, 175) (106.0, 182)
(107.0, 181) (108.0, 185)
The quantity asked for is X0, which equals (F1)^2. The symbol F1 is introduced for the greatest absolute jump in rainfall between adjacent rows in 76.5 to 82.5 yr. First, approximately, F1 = 10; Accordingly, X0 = 100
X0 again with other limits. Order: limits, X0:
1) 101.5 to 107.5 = 49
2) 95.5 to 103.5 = 49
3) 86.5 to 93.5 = 36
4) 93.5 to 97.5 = 36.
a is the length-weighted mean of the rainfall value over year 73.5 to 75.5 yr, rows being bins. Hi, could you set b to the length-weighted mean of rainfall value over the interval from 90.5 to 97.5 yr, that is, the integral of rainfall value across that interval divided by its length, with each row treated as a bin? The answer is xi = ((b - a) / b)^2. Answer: 0.001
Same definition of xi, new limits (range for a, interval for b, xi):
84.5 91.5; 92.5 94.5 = 0.000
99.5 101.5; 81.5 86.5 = 0.005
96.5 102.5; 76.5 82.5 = 0.001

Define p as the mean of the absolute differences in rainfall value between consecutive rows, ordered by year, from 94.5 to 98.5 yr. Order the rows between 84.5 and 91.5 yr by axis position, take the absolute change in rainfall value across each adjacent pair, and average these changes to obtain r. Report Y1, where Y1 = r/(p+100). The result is 0.037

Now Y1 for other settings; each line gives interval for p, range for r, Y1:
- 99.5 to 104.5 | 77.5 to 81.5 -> 0.074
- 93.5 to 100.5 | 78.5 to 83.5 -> 0.041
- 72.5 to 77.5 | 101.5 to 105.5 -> 0.059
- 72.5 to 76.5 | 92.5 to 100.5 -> 0.042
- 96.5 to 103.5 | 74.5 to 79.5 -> 0.039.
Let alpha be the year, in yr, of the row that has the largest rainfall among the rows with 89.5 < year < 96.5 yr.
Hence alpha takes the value 93.0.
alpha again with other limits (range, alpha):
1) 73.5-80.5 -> 79.0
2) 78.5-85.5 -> 83.0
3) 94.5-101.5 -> 95.0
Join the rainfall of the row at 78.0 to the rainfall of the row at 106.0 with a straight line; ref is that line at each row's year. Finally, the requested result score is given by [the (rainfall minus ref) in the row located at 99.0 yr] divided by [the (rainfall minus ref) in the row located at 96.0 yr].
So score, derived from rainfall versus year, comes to -3.7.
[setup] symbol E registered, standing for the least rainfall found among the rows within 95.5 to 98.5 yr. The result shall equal 174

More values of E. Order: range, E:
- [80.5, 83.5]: 182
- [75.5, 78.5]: 172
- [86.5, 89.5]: 180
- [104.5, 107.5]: 175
